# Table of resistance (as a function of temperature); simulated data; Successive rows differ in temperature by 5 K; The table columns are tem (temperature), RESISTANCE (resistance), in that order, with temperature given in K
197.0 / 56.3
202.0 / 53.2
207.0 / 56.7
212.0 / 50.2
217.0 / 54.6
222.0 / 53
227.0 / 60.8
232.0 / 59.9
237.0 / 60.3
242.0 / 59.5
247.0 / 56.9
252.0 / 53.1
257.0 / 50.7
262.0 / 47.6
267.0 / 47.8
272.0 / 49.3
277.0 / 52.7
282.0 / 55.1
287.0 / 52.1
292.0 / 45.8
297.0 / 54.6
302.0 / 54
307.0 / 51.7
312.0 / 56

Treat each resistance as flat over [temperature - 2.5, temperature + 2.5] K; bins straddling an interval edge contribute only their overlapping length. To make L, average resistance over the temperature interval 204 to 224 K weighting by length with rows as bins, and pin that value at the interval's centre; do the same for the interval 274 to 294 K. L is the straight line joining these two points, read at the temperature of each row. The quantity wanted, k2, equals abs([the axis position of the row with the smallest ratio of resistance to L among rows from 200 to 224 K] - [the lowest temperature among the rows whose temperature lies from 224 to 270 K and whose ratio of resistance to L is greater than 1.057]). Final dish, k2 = 15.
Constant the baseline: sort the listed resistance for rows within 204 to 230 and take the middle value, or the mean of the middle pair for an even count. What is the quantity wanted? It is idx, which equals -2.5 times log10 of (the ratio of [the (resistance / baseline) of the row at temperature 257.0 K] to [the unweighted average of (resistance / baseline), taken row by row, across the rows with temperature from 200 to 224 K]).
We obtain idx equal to 0.06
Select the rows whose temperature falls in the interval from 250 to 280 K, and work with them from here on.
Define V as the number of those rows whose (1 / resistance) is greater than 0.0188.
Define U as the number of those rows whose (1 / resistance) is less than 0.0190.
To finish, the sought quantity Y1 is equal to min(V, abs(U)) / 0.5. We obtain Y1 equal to 4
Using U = 2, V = 6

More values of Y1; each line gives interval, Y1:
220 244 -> 2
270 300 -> 6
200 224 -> 4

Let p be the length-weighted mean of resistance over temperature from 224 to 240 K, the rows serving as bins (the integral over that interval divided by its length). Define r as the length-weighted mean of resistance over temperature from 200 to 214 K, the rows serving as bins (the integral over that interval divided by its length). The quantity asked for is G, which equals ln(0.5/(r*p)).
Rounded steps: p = 60.1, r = 53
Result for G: -8.77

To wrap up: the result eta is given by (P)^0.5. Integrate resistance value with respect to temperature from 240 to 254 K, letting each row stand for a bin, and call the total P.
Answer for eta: 28.1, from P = 791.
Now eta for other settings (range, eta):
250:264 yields 26.6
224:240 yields 31.0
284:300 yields 28.6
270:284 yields 27.1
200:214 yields 27.4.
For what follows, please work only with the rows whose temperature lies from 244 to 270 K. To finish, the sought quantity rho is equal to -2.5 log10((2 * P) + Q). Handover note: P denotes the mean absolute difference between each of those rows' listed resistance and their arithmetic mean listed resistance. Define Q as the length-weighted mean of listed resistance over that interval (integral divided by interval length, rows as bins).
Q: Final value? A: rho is -4.40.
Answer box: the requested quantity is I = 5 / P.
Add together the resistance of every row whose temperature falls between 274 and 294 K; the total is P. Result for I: 0.024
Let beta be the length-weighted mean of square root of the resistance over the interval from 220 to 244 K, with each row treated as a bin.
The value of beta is 7.67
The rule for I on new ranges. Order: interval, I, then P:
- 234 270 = 0.013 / 376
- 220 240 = 0.021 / 234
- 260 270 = 0.052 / 95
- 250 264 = 0.033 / 151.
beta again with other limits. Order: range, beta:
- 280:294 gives 7.14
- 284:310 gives 7.19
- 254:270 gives 6.99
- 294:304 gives 7.34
